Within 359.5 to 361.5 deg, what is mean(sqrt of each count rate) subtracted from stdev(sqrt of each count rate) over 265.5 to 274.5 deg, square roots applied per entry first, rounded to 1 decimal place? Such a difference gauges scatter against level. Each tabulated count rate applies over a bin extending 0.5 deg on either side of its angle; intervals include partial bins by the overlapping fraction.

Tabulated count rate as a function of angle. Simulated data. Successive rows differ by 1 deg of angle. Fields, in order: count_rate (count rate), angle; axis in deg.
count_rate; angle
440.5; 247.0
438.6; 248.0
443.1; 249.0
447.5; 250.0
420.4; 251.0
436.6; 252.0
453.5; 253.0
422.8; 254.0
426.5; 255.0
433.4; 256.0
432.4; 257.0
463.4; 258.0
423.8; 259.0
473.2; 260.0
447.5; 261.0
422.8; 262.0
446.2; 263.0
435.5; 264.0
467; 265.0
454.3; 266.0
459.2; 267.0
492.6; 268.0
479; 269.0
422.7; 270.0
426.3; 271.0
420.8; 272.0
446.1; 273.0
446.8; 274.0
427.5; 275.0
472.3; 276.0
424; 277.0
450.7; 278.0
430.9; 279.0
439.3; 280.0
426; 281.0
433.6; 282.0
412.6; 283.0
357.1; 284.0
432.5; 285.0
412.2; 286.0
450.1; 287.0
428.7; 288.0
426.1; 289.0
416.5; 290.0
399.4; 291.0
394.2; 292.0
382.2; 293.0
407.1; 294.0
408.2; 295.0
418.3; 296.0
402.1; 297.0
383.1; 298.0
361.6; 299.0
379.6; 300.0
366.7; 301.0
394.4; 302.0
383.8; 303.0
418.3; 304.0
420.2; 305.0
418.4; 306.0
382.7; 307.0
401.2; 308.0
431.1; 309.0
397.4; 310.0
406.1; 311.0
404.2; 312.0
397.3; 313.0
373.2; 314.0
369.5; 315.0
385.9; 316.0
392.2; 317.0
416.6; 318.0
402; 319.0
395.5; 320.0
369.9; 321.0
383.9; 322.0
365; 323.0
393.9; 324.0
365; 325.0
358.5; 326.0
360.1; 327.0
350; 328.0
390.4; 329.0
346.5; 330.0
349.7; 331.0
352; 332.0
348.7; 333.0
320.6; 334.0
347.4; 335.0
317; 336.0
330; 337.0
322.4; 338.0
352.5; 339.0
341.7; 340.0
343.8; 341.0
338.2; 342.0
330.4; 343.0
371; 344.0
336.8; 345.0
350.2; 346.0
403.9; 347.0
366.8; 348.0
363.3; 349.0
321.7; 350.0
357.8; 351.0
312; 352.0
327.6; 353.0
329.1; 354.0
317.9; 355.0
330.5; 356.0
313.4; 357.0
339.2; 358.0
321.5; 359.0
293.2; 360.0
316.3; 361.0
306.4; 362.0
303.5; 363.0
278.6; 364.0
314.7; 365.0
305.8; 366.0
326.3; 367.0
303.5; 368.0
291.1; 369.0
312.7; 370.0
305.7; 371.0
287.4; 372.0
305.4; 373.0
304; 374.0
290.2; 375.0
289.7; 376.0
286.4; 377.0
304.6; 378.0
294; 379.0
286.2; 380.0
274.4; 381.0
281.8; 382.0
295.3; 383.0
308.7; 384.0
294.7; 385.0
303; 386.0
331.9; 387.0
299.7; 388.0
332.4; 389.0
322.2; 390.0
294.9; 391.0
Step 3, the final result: -16.9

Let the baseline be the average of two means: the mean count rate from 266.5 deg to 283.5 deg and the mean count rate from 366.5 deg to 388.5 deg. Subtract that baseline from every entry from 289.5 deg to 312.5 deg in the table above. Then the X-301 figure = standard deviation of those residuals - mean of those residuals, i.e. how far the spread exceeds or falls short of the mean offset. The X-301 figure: -11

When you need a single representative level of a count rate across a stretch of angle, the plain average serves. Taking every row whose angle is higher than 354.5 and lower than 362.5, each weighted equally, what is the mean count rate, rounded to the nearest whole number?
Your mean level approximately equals 317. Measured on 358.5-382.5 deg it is 299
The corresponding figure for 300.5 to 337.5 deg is 379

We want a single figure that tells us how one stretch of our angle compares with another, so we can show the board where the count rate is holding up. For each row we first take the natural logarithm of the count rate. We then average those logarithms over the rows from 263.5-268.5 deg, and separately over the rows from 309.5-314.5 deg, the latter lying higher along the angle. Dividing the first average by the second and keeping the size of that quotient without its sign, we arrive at 1.026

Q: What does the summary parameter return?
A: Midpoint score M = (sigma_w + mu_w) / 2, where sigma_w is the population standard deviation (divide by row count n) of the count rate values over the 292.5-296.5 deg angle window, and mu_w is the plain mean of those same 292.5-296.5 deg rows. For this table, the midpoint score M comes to 209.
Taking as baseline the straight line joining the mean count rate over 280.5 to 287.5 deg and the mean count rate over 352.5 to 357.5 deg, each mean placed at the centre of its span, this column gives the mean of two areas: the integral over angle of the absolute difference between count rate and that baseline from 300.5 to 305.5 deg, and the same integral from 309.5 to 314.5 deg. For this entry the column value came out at 90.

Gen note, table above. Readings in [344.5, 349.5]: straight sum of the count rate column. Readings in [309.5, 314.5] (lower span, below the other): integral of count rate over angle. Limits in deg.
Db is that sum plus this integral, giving 3799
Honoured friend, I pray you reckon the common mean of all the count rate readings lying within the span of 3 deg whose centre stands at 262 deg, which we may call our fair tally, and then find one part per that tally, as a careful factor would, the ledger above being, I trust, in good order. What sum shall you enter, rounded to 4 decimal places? 0.0023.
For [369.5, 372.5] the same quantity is 0.0033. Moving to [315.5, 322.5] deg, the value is 0.0025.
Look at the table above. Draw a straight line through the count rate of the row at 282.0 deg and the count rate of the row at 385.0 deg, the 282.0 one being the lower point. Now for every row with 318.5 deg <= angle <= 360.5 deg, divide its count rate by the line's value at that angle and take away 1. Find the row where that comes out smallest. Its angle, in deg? 336.0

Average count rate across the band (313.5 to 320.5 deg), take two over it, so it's 0.0051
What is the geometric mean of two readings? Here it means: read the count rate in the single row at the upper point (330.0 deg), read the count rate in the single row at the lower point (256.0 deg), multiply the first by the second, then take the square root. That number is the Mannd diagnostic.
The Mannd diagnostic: 388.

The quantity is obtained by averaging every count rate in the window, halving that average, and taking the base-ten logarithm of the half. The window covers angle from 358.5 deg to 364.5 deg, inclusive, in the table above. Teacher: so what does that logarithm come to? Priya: 2.18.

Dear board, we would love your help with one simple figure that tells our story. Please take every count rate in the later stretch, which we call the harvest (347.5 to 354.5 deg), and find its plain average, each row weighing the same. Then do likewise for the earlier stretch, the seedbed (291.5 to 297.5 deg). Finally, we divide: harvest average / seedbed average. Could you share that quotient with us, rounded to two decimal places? 0.85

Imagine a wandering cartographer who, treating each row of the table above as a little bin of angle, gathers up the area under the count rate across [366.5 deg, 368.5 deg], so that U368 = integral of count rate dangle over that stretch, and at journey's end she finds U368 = 630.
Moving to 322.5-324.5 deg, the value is 759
